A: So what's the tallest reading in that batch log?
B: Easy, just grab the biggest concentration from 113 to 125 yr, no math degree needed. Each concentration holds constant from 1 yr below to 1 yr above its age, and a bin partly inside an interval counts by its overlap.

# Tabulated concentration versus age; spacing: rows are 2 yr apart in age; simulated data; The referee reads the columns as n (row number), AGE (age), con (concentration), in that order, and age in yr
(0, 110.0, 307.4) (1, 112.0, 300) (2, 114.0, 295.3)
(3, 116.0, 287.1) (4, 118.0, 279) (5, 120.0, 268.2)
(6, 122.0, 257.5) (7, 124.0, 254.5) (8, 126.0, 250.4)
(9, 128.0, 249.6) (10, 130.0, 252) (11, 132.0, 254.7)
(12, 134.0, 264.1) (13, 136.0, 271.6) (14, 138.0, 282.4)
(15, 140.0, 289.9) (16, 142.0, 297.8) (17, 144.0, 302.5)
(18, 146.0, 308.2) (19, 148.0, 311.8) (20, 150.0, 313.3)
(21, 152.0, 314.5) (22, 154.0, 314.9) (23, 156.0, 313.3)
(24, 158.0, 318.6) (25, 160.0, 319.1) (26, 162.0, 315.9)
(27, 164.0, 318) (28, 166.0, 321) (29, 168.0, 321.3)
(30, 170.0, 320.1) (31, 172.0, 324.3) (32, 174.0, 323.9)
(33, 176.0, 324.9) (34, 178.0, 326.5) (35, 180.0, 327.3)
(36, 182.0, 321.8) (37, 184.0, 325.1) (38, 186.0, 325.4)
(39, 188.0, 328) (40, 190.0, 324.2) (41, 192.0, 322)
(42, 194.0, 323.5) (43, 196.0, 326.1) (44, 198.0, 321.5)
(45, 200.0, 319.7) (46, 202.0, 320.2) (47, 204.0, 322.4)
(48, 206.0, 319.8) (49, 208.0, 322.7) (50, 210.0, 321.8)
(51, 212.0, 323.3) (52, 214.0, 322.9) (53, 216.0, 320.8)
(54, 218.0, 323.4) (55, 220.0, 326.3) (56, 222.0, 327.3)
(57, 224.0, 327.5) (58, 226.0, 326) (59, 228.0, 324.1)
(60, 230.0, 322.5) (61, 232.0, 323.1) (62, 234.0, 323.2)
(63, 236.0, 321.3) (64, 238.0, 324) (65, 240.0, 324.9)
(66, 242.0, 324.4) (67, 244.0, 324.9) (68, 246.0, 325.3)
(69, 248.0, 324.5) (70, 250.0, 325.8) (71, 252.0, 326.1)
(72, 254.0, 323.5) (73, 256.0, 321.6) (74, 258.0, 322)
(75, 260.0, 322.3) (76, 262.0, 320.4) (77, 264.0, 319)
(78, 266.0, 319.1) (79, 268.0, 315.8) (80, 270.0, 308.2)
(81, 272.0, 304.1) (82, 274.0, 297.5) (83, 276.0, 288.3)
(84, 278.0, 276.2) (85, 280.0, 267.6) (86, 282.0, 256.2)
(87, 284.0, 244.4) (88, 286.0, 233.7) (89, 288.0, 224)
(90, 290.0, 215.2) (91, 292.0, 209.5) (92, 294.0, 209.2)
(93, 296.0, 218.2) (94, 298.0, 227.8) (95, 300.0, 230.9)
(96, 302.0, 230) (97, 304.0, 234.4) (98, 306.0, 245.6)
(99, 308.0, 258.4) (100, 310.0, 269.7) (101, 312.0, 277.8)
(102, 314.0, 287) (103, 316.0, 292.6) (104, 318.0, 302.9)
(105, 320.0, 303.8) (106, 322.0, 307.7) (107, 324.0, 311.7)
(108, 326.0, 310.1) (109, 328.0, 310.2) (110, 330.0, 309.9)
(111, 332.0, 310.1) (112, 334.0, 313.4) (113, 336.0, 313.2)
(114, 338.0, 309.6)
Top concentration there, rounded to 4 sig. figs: 295.3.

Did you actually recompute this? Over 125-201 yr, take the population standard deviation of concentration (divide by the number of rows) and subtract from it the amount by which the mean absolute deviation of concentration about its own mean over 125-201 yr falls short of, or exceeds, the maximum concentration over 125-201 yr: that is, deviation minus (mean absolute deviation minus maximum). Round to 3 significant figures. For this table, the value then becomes 333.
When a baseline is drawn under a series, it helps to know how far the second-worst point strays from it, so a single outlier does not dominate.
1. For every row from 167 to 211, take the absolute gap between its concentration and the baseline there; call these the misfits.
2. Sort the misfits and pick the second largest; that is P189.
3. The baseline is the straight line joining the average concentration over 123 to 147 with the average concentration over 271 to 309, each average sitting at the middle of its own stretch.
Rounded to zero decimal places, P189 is 64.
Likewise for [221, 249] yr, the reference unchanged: 71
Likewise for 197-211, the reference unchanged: 62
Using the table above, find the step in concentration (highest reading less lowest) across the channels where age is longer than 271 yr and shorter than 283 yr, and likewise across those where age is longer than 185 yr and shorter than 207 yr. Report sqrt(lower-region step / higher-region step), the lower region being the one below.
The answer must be 0.42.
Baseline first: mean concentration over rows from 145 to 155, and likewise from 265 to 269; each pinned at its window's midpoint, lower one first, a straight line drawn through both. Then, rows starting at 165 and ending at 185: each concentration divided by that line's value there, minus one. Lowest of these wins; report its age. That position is 170.0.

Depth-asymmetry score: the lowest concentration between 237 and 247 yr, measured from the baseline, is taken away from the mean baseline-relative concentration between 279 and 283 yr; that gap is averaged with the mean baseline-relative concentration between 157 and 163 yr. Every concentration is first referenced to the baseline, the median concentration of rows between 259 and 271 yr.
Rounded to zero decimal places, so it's -32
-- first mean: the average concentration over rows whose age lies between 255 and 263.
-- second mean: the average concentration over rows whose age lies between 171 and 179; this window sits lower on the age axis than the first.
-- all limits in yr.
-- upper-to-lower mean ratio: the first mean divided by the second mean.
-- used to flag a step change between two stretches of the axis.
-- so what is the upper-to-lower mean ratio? 0.99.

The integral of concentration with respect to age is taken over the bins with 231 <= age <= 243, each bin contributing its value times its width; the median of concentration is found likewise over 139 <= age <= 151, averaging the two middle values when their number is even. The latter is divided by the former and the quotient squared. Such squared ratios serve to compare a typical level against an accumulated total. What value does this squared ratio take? 0.0062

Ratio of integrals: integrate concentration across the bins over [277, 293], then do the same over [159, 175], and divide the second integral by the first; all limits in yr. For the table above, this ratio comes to 1.33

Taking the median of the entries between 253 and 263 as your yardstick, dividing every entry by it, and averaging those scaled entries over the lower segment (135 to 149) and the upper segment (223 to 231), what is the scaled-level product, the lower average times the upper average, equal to 0.92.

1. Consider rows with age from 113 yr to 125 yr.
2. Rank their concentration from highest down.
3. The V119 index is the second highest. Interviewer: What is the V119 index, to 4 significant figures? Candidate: 287.1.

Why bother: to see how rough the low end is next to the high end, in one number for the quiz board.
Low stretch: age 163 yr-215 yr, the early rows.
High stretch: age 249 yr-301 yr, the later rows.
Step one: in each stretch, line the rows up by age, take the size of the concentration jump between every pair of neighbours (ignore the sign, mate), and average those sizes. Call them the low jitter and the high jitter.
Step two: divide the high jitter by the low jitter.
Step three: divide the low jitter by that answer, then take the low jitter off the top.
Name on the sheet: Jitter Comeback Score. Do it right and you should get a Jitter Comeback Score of -1.3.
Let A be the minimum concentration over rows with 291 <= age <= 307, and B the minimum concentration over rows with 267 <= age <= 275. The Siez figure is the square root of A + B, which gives 22.5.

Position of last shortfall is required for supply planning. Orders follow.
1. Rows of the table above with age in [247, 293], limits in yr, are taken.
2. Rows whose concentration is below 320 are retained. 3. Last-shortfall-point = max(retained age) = 292.0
